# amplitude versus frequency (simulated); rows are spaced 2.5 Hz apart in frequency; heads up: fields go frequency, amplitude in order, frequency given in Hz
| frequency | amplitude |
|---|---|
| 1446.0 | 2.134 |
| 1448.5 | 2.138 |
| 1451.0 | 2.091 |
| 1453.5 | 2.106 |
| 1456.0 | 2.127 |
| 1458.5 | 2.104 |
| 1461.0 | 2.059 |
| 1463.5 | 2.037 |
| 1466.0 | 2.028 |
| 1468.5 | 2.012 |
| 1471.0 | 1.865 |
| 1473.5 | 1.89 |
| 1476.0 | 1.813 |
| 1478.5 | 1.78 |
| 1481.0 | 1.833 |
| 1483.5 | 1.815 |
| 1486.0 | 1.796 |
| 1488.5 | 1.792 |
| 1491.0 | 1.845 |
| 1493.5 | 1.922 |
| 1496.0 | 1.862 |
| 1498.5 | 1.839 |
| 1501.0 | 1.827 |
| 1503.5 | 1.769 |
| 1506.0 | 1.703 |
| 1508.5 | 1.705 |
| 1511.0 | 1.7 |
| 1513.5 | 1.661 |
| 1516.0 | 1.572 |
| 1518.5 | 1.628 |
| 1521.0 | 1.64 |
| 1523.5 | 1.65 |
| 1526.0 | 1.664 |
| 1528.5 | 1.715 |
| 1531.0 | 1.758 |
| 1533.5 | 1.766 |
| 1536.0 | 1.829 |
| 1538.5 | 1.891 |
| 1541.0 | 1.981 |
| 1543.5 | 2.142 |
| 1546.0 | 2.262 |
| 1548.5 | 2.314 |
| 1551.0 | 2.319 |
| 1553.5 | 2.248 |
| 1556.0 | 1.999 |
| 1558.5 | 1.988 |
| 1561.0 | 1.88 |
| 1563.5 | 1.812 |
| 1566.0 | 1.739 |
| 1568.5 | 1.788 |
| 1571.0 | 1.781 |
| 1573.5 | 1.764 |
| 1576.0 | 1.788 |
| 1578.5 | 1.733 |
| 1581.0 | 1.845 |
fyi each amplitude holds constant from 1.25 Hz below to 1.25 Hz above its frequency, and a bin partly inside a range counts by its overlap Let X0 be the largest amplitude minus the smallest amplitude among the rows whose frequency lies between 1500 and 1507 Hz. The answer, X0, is 0.12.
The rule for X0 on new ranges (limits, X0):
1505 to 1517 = 0.13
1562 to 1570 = 0.07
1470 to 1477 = 0.08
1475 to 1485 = 0.05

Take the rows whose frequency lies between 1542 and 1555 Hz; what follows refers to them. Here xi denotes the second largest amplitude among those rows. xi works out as 2.314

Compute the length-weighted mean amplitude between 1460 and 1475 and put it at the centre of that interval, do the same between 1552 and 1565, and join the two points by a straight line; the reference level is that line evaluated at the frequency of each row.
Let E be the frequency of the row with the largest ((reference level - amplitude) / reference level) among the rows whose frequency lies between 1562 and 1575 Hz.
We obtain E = 1566.0 Hz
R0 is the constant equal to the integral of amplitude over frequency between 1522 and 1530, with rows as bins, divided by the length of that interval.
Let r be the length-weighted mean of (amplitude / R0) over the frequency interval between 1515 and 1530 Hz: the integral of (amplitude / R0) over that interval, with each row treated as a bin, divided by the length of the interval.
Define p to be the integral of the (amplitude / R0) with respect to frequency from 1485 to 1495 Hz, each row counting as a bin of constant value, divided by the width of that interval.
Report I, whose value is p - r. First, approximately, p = 1.10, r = 0.98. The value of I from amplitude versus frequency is 0.11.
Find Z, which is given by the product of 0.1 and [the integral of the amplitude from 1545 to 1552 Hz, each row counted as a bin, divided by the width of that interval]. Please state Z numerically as 0.23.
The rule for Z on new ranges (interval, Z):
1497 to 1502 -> 0.18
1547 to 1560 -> 0.22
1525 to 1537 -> 0.17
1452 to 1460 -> 0.21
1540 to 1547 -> 0.21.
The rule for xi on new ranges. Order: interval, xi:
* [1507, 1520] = 1.7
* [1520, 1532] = 1.715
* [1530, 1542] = 1.891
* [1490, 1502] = 1.862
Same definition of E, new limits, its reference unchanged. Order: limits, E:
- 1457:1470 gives 1468.5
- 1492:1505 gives 1503.5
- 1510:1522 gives 1516.0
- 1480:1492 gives 1488.5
